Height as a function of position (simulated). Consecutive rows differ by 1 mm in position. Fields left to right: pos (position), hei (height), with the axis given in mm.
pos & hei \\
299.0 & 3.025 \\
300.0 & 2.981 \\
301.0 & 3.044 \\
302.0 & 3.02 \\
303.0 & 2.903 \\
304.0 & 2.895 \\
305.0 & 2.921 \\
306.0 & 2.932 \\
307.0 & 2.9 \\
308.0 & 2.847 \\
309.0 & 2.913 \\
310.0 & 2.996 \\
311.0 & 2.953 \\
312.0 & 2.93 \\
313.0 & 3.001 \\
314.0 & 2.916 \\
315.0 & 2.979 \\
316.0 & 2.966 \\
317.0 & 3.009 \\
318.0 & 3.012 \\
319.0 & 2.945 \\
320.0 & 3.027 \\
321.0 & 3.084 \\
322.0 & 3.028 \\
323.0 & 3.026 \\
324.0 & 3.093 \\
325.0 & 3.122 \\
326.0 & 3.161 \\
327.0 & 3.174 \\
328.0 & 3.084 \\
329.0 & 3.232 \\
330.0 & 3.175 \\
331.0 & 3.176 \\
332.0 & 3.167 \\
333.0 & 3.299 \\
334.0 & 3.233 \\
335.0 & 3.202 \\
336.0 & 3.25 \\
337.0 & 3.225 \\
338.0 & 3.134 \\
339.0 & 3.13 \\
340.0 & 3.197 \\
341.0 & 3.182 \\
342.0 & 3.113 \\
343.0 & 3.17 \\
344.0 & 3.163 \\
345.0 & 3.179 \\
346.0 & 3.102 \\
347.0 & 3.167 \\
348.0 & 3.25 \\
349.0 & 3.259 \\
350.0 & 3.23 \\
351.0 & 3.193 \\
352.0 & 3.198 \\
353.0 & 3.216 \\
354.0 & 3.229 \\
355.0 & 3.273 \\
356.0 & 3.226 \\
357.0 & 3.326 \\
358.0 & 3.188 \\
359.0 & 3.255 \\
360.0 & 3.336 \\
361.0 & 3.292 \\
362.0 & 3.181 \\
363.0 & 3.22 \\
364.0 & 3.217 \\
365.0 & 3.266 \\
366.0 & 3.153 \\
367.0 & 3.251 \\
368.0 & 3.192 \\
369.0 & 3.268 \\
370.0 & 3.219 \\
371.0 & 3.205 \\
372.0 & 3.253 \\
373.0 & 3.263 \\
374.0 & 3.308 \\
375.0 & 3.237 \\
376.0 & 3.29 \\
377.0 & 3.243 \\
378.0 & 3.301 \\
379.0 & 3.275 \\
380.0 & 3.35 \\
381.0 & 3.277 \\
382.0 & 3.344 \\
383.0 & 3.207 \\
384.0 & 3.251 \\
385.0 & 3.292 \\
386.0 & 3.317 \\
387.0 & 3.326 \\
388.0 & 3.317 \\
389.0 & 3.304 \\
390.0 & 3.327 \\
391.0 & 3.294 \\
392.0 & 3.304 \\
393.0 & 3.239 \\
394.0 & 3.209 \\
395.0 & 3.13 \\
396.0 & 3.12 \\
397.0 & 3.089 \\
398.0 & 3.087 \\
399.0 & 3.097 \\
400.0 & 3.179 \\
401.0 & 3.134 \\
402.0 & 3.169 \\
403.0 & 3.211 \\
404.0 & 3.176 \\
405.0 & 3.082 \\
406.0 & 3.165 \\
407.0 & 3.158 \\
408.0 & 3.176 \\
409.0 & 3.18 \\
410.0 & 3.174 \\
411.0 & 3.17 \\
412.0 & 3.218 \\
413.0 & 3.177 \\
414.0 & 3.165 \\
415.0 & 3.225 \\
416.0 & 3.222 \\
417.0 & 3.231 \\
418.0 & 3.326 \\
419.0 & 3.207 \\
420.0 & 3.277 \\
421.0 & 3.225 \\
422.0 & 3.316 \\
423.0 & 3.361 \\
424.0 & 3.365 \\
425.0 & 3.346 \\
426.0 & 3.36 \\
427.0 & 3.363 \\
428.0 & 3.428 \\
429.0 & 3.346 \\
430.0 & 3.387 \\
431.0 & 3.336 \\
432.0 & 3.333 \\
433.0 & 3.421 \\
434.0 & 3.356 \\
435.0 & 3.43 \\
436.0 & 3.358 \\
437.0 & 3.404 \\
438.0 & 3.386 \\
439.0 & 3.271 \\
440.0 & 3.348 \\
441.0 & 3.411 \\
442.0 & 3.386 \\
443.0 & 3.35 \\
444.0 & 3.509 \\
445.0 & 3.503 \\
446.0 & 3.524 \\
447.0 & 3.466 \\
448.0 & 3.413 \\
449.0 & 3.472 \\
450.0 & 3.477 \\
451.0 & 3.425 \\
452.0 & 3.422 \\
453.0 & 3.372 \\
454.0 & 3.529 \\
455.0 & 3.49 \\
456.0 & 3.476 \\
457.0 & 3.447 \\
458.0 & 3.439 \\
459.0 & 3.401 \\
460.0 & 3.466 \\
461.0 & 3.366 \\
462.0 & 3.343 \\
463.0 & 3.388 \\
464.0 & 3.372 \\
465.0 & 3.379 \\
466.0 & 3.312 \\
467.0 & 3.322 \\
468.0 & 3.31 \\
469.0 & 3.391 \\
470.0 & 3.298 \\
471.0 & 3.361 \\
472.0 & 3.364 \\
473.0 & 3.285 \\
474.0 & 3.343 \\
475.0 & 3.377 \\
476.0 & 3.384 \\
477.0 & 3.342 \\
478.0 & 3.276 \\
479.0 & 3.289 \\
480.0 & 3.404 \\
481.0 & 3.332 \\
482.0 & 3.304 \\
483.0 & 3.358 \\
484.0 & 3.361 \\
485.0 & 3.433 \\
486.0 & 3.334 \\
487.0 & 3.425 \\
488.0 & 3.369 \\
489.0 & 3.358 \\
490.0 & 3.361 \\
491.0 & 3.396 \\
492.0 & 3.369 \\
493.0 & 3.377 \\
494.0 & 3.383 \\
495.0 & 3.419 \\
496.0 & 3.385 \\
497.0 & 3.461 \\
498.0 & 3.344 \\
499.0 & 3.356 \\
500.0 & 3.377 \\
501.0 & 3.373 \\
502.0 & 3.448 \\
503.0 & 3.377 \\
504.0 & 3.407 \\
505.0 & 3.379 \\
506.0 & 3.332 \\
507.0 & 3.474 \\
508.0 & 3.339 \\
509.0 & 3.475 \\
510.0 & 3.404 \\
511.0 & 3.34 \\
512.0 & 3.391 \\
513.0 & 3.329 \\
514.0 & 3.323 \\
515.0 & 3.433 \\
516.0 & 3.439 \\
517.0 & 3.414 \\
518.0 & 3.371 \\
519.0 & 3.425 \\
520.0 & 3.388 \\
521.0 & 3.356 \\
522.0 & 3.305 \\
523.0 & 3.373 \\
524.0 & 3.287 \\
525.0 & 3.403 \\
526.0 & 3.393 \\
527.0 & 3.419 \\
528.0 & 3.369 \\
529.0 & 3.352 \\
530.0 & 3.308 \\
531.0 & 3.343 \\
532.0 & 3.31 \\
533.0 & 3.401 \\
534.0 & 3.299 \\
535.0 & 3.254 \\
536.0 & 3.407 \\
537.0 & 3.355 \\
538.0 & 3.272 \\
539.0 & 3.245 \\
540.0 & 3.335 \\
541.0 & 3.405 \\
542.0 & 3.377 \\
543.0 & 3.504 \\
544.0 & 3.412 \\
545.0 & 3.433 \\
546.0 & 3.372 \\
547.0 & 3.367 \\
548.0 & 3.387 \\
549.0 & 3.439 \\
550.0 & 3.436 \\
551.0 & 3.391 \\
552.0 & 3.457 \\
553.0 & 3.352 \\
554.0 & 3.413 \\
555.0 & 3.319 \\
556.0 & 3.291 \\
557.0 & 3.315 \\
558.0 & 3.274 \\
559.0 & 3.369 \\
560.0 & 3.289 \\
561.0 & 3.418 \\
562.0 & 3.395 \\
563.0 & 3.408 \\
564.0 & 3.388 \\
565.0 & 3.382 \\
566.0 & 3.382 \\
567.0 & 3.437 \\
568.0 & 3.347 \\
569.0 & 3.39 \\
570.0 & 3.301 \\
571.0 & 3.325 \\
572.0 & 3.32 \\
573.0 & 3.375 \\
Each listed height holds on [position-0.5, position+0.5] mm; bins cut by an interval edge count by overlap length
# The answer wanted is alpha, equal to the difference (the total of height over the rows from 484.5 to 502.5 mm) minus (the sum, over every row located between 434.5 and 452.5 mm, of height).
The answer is -0.6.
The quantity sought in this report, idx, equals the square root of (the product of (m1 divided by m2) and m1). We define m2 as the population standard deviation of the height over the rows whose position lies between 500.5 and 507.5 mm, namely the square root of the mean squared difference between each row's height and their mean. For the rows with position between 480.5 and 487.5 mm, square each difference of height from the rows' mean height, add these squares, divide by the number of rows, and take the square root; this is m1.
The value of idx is 0.21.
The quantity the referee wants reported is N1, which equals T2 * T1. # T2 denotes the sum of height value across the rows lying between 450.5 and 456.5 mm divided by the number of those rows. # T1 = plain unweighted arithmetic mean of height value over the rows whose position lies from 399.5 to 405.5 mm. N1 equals 10.9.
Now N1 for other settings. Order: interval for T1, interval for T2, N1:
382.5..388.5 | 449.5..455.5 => 11.3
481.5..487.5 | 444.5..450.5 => 11.7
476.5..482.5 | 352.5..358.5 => 10.8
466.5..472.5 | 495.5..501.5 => 11.3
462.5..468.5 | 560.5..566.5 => 11.4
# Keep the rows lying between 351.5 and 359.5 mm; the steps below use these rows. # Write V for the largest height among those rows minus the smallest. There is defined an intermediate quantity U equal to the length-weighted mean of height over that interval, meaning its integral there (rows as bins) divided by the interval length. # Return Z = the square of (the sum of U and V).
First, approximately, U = 3.24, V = 0.14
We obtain 11.4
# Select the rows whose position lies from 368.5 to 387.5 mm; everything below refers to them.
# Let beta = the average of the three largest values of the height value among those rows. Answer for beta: 3.34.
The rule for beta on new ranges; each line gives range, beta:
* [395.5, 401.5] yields 3.14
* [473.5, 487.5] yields 3.42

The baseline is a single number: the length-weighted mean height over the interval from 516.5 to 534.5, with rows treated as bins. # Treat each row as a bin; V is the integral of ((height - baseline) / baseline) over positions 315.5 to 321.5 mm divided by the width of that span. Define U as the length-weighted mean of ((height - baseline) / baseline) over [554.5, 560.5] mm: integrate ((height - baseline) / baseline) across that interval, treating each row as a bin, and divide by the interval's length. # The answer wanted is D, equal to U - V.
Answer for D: 0.09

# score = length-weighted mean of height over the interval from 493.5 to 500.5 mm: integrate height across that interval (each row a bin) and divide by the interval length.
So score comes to 3.39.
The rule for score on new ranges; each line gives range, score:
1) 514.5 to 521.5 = 3.40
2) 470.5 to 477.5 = 3.35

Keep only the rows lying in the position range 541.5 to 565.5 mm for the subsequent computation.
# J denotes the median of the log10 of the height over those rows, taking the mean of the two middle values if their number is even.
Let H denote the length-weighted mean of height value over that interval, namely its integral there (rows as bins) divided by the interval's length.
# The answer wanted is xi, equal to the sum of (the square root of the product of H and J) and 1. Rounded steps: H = 3.38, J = 0.530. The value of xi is 2.34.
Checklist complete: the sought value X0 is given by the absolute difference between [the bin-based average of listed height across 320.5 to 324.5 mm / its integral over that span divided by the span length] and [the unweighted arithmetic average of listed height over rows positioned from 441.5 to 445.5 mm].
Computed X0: 0.38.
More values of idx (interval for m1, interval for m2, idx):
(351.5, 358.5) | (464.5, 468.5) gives 0.26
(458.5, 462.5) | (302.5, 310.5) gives 0.23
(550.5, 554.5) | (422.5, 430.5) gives 0.24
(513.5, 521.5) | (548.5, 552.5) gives 0.25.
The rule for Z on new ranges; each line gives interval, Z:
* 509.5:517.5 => 12.3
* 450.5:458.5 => 13.0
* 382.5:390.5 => 11.6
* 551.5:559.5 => 12.5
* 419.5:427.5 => 12.0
